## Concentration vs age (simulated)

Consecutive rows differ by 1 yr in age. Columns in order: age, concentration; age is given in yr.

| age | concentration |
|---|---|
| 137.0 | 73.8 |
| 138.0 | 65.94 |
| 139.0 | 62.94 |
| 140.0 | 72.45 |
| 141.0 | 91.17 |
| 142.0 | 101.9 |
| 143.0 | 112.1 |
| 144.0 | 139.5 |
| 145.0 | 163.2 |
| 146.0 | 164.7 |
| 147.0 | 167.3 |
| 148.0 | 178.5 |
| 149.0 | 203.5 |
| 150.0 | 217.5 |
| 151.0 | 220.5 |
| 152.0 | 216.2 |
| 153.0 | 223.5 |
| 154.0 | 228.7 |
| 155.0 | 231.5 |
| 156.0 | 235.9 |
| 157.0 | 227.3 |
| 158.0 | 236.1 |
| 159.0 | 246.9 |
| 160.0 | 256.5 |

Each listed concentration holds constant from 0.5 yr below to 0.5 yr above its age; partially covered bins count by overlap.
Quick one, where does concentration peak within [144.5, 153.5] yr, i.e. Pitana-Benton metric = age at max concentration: 153.0 yr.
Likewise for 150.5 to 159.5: 159.0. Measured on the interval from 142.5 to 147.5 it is 147.0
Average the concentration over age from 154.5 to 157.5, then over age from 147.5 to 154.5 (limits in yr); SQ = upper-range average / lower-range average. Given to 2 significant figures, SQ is 1.1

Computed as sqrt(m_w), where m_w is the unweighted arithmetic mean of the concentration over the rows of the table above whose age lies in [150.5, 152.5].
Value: 14.8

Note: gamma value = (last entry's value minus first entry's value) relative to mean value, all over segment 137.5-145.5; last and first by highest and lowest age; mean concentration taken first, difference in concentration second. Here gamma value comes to 1.0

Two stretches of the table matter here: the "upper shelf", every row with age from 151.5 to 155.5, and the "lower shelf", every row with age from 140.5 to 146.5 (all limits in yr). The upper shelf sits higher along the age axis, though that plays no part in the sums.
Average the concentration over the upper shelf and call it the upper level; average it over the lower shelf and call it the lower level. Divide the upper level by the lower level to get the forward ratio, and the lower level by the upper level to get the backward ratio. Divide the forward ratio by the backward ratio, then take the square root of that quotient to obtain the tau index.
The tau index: 1.7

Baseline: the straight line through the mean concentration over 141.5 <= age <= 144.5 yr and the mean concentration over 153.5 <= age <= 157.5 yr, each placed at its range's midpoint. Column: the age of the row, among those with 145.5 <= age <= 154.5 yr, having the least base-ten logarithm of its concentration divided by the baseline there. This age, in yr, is 154.0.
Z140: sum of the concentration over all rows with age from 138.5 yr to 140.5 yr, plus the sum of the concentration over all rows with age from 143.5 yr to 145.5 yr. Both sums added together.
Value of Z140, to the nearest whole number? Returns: 438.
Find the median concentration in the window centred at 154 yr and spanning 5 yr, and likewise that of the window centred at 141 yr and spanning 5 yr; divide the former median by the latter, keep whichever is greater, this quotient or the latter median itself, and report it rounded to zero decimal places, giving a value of 91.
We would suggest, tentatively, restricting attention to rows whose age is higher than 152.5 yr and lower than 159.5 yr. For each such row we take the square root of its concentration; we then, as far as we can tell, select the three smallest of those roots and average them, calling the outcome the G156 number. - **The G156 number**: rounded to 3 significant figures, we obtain 15.0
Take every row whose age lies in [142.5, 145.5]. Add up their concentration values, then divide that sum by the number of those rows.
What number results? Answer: 138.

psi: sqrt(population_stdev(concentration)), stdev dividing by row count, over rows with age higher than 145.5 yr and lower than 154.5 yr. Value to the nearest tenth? 4.9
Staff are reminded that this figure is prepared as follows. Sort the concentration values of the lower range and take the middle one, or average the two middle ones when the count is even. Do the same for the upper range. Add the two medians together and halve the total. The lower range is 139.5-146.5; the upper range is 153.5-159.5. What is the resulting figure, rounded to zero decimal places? 173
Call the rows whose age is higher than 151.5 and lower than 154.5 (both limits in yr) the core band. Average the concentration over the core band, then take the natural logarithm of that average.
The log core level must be 5.4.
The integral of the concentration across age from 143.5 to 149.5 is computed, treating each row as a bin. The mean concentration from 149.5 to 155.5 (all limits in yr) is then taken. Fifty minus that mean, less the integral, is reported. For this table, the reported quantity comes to -1190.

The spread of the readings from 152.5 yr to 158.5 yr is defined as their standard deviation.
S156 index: 5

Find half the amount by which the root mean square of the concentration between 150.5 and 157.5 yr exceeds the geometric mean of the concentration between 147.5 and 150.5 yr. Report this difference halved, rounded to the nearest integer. 14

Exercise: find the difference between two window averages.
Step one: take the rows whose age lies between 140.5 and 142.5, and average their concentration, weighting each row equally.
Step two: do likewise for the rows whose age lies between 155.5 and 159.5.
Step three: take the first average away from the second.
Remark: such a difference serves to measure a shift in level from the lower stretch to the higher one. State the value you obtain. 140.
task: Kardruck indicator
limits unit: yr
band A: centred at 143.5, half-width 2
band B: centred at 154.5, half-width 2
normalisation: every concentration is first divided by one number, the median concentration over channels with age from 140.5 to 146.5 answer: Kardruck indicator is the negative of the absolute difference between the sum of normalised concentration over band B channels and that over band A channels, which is -3.2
